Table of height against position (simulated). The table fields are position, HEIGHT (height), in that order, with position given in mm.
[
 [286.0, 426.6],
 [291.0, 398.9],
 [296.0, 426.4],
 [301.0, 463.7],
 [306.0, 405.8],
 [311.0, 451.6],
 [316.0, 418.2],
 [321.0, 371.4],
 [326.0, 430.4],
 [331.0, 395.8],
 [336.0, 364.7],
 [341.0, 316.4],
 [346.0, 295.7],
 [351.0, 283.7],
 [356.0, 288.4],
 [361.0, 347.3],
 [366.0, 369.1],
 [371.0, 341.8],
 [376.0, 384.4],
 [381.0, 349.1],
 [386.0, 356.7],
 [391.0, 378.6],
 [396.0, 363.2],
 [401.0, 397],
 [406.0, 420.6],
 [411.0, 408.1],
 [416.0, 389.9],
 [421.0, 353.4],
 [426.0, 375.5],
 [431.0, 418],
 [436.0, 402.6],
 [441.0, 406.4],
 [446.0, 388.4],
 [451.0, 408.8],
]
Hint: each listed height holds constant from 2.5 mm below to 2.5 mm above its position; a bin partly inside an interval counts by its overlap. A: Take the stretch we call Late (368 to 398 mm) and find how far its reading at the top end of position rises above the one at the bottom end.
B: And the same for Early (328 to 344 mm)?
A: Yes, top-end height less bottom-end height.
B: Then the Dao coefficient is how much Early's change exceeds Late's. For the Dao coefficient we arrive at -101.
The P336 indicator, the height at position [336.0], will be 364.7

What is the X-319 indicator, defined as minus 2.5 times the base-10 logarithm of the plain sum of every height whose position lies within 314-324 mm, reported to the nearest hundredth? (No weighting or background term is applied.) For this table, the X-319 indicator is -7.24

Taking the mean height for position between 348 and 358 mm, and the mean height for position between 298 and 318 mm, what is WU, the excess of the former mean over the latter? -149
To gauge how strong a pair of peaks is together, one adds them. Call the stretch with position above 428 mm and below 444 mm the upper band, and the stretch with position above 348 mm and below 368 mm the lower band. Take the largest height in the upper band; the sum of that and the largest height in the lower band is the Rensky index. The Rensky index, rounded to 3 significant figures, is 787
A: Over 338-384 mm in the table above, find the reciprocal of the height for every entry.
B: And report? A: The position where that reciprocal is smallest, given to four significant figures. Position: 376.0 mm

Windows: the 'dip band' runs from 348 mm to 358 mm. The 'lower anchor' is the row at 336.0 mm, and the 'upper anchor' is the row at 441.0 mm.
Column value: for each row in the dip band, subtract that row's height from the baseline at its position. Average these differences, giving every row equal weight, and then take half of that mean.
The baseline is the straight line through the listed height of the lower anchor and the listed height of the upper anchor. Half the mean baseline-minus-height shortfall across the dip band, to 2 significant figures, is 43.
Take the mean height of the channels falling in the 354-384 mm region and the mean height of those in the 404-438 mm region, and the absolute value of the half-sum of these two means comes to 371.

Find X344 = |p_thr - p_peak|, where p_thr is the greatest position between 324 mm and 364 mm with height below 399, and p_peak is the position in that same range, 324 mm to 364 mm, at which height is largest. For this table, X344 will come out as 35 mm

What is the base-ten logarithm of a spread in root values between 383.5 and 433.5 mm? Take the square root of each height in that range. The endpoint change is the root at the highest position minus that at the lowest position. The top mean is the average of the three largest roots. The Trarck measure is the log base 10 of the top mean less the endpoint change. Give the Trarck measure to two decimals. 1.27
